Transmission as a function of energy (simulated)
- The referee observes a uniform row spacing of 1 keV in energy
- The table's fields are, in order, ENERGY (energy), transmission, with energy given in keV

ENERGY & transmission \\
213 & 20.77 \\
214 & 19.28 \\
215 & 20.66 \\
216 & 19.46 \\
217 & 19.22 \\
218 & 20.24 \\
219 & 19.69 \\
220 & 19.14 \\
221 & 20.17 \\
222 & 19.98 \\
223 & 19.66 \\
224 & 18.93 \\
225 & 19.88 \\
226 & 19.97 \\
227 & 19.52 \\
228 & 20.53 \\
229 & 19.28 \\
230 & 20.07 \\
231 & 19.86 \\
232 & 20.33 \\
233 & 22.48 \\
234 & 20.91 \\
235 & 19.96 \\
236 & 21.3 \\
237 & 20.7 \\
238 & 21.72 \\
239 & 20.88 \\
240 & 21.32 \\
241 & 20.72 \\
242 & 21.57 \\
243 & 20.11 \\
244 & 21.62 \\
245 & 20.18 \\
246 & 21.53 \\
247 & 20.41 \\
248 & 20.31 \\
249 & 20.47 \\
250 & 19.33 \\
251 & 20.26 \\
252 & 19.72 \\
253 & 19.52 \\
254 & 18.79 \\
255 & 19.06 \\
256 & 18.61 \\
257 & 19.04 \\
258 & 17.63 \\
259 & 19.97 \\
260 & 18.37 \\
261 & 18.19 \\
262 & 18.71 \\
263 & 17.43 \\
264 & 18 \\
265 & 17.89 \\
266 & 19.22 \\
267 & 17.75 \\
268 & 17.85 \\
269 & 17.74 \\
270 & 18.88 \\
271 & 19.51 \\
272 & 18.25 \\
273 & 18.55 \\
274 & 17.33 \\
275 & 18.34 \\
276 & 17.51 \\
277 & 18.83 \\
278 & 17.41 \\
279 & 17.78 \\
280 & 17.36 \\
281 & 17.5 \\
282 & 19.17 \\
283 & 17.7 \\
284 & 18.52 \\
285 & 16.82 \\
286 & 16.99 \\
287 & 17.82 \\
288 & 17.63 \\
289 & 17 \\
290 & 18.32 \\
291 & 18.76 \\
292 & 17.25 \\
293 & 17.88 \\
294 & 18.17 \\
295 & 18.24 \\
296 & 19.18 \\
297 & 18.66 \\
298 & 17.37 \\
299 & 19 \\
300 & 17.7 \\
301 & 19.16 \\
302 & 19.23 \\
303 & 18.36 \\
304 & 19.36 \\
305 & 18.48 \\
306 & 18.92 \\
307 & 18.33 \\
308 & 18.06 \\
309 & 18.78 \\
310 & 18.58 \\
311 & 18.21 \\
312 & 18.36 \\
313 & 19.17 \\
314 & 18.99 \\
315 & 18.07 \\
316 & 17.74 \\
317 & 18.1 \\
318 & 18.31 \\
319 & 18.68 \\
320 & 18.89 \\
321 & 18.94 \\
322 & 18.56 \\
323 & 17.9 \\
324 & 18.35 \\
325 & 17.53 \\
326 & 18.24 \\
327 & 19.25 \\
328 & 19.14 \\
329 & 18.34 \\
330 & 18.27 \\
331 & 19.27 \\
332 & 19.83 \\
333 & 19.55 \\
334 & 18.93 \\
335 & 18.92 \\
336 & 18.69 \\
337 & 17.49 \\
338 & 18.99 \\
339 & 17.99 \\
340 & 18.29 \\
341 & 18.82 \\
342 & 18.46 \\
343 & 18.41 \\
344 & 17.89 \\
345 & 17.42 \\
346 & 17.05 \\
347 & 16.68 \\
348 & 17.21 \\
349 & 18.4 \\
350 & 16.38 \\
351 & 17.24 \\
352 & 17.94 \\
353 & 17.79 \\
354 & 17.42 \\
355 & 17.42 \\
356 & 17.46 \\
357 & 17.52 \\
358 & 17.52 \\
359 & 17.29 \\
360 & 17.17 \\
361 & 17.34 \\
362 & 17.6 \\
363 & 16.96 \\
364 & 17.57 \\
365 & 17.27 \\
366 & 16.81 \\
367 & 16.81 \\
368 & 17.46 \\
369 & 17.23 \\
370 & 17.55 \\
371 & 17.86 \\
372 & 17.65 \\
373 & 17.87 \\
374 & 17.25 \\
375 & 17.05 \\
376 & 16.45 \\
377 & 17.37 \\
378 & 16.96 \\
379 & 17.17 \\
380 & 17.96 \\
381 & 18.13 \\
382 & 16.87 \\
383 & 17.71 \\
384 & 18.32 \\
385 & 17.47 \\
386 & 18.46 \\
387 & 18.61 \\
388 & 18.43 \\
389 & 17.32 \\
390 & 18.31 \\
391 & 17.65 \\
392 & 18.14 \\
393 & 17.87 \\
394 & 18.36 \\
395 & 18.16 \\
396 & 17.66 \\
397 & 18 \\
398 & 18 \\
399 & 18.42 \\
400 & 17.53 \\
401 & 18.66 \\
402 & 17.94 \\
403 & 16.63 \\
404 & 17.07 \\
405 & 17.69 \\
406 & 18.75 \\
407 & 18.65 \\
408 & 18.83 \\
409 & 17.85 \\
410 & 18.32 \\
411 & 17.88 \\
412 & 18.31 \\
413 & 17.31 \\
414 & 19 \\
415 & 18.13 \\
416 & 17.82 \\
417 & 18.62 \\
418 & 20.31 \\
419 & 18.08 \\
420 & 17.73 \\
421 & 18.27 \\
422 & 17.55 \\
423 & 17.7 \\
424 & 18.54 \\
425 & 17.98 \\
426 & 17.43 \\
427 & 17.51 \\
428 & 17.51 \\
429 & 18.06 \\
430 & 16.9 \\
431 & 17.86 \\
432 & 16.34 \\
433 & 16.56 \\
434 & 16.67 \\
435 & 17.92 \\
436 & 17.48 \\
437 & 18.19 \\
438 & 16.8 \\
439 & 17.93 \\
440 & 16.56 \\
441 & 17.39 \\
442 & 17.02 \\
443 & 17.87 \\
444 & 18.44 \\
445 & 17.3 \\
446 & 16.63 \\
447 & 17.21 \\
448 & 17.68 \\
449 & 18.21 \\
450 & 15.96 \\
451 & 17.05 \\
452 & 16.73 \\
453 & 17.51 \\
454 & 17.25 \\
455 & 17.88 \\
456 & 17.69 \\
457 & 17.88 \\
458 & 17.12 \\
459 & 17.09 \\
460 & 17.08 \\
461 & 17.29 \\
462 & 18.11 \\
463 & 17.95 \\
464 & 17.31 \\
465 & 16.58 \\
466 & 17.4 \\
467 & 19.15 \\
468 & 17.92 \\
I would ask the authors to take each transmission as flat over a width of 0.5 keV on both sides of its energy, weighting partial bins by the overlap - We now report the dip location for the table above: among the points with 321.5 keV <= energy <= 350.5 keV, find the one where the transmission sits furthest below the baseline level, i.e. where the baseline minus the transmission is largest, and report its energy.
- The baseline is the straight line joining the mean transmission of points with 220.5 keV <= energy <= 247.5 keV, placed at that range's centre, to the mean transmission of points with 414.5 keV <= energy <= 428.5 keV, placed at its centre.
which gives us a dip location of 350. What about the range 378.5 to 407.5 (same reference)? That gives 382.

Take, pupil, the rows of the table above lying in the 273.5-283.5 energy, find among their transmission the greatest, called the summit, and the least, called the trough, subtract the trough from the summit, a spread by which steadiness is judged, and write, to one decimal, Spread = 1.8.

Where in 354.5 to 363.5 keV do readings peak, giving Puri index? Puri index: 362 keV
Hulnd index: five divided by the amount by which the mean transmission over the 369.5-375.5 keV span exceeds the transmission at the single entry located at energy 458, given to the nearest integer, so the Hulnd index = 12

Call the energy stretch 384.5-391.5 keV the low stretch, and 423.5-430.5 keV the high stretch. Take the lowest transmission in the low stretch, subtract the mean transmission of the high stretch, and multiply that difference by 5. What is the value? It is -2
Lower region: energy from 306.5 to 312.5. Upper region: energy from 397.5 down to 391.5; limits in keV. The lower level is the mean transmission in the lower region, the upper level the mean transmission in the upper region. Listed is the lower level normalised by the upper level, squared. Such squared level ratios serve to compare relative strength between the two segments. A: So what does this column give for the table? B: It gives 1.04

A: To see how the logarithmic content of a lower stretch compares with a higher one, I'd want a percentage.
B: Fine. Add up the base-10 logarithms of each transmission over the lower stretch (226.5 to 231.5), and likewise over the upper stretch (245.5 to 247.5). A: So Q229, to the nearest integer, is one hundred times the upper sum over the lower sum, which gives 41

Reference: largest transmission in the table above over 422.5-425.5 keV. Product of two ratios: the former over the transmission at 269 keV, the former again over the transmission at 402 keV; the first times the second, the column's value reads 1.08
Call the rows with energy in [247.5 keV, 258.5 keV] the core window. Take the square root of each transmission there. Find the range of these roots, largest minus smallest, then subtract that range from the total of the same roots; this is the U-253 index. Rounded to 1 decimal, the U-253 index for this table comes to 48.0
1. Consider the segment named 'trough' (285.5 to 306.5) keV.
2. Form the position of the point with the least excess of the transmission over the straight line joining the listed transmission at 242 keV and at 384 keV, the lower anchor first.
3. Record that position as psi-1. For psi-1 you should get 286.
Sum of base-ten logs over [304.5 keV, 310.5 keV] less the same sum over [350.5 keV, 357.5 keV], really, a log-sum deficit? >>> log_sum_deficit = -1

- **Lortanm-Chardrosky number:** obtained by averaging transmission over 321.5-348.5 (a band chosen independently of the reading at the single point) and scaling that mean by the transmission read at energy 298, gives 319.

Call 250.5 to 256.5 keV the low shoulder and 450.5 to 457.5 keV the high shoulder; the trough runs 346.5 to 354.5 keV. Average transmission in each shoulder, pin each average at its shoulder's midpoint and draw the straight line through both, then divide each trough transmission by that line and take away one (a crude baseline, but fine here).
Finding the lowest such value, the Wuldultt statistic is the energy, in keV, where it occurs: 350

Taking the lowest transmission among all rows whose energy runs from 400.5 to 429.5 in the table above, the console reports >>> 16.63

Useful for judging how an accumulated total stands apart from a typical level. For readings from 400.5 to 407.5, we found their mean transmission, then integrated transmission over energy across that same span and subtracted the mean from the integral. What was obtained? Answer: 107.5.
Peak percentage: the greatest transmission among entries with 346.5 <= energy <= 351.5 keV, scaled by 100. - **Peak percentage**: 1840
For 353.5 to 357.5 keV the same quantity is 1752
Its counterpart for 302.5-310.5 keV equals 1936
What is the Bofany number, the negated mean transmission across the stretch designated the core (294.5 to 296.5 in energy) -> -18.7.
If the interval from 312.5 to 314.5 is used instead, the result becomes -19.1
